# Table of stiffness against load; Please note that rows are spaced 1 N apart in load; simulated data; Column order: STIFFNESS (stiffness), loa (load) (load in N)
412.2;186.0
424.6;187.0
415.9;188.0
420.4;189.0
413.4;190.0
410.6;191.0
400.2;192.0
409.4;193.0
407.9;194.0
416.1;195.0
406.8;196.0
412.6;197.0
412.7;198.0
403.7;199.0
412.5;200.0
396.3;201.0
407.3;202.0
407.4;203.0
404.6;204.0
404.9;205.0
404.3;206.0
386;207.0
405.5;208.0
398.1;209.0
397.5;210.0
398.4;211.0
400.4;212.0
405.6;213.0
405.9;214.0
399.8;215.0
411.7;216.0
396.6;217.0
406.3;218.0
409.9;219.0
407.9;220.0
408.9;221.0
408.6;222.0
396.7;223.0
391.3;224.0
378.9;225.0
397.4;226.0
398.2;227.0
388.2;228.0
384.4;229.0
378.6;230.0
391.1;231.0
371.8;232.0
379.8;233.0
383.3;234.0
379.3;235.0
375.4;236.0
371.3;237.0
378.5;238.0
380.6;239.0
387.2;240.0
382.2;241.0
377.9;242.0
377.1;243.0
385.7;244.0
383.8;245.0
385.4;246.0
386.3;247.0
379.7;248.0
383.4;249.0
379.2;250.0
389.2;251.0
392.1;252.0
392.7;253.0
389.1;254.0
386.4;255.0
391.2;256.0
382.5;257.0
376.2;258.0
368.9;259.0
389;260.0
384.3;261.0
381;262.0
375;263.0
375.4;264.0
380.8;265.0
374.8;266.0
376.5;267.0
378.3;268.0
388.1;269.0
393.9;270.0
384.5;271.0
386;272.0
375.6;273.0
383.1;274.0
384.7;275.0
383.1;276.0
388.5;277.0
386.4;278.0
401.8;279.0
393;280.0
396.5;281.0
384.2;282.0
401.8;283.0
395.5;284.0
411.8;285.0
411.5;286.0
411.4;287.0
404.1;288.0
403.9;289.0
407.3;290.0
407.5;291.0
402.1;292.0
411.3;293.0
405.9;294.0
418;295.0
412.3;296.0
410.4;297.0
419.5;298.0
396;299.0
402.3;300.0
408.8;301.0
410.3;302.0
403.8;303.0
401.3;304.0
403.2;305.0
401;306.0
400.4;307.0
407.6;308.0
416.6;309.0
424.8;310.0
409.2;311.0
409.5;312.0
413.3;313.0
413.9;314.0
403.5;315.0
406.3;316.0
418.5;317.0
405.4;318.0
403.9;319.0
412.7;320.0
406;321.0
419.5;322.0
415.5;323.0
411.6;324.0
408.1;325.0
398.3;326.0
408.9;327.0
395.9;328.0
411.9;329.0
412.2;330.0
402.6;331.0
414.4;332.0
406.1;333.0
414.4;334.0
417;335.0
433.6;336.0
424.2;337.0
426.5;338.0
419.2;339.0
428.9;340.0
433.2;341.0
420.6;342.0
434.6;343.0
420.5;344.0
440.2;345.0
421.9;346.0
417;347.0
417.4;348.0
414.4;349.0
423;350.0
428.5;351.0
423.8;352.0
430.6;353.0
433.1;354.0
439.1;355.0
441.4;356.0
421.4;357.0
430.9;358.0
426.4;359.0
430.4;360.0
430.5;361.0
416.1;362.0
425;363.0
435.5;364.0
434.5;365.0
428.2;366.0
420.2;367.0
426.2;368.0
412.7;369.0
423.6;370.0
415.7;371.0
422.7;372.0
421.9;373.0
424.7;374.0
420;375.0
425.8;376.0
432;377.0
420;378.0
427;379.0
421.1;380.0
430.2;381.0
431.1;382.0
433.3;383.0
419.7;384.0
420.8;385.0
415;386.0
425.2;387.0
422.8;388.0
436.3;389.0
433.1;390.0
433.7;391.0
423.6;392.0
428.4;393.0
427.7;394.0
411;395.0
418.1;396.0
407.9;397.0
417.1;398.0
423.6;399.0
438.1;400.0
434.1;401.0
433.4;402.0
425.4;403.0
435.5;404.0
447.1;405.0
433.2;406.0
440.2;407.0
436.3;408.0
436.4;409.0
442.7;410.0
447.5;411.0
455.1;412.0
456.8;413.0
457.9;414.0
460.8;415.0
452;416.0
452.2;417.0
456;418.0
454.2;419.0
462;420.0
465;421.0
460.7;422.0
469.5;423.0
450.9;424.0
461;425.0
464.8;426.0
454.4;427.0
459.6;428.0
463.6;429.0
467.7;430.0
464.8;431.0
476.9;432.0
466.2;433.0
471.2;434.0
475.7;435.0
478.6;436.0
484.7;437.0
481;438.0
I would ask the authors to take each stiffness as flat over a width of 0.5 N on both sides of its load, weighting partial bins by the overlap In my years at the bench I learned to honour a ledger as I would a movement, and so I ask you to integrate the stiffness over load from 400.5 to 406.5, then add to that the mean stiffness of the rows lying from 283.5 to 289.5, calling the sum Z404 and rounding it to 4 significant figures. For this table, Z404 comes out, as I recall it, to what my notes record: 3015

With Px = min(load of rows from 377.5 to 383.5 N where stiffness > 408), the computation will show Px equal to 378.0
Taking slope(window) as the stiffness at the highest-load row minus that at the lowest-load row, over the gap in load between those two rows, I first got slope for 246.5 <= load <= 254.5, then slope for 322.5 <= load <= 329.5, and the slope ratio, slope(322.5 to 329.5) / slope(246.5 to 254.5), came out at -1.5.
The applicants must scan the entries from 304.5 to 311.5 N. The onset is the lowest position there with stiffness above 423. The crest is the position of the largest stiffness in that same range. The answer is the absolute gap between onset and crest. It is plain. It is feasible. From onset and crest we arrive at 0 N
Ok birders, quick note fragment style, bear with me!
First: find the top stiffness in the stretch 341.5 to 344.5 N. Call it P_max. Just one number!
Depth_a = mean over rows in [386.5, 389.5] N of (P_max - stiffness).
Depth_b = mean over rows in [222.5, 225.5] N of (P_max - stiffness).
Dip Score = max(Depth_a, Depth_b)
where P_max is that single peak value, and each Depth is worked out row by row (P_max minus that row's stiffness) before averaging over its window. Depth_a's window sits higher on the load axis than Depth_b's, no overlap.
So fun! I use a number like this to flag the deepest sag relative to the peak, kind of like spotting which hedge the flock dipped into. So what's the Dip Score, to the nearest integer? 46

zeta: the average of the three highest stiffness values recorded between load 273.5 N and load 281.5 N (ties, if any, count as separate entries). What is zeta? 397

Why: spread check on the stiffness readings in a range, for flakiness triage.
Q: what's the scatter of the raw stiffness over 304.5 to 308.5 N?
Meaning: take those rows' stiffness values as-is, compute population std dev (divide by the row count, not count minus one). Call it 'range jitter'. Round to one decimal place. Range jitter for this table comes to 2.8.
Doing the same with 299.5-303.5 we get 3.3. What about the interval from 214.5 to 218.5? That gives 5.8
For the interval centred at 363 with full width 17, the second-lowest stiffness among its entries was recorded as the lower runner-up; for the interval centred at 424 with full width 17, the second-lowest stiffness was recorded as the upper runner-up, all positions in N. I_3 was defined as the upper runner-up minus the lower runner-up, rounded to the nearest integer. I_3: 36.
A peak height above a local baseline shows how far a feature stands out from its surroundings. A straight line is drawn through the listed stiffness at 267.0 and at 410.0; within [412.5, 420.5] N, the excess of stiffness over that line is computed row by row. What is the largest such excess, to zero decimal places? 16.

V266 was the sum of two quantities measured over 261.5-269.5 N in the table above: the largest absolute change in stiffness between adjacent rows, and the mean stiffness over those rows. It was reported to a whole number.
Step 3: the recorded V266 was 389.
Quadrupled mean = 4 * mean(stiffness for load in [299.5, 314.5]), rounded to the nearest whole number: 1634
